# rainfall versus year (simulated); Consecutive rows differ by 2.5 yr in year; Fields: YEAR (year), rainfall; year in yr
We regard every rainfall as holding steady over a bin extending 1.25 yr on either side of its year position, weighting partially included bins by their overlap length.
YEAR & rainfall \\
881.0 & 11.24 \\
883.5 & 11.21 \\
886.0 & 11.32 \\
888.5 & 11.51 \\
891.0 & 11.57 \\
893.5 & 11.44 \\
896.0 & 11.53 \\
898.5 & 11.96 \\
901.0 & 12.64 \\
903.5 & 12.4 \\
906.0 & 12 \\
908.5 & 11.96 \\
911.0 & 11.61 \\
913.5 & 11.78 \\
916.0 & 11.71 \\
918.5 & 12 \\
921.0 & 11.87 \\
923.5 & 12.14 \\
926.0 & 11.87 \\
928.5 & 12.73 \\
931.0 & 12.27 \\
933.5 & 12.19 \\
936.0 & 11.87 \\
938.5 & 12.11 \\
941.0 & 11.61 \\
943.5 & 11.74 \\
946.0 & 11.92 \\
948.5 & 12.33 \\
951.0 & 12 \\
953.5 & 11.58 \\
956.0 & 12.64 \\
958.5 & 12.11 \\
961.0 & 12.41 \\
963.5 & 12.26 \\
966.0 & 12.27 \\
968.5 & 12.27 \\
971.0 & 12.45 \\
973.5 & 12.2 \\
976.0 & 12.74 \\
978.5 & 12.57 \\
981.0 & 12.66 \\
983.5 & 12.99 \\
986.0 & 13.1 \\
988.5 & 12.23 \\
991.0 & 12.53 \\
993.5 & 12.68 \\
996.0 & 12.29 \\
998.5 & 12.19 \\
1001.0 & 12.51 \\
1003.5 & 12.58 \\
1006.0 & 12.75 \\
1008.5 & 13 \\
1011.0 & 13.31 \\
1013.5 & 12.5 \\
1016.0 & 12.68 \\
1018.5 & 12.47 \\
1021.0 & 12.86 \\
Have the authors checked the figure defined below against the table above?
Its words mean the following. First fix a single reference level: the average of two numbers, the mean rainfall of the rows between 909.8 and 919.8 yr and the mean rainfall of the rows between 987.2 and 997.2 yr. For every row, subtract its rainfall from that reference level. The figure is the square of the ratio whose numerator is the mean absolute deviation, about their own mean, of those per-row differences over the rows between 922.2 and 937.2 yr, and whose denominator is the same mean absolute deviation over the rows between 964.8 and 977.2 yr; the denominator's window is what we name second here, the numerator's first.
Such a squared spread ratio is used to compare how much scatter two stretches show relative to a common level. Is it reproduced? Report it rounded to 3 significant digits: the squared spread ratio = 1.71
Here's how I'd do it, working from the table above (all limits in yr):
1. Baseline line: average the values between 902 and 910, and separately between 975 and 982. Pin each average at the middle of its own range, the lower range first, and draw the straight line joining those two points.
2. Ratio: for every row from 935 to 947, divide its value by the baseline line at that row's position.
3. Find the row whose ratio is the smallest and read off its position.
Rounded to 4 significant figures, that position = 941.0 yr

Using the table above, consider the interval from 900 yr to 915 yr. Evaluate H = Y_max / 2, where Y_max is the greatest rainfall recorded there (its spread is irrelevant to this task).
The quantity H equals 6.32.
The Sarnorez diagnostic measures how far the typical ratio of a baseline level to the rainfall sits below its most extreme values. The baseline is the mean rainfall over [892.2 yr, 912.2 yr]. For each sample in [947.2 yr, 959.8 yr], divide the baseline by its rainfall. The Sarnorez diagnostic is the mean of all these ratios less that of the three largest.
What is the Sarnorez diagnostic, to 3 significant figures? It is -0.0190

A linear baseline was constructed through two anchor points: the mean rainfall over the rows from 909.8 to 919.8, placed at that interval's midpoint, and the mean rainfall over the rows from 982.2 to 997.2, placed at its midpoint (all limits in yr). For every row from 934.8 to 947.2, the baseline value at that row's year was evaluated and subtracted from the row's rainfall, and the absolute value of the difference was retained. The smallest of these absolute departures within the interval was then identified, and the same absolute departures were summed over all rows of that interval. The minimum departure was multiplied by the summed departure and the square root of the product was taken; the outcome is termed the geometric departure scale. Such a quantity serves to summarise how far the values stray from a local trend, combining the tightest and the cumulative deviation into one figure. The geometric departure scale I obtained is 0.28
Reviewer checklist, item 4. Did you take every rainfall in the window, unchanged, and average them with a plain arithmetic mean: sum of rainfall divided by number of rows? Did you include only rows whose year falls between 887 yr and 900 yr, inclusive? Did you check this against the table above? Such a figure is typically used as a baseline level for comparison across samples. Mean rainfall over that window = 11.6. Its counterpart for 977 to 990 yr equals 12.7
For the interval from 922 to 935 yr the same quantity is 12.2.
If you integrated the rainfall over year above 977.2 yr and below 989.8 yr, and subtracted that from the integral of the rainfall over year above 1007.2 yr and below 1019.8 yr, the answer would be 1.0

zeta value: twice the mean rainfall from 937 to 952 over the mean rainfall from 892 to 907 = 1.99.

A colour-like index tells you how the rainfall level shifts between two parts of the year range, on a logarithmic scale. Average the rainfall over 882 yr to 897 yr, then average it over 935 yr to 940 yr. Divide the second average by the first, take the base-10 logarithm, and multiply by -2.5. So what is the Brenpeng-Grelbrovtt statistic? -0.05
